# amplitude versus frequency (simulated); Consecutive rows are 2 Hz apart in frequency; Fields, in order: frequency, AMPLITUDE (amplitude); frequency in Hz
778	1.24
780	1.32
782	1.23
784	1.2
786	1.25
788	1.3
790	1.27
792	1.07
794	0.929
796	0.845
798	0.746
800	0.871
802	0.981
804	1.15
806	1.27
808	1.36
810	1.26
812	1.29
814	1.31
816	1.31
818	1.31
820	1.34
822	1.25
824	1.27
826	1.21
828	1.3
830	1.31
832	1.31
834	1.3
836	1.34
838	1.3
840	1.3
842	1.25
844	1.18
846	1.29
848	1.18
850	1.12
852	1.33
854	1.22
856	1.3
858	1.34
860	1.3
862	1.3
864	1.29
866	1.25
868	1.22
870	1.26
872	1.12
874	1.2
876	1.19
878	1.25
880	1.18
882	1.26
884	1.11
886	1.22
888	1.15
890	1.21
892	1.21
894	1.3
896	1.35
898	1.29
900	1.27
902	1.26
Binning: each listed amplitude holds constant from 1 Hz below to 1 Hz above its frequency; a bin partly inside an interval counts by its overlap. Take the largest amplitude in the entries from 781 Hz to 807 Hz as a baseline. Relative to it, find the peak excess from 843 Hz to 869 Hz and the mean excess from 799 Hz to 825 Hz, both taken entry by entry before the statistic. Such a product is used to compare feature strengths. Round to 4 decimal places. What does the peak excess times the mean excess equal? -0.0029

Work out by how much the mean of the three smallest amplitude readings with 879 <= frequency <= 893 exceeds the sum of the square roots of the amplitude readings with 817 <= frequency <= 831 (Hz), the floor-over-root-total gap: -6.8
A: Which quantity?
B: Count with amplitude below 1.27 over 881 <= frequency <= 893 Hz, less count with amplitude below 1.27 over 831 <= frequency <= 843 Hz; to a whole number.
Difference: 5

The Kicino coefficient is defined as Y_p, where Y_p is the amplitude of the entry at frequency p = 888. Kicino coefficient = 1.15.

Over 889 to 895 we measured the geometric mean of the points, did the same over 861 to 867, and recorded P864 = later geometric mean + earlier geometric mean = 2.52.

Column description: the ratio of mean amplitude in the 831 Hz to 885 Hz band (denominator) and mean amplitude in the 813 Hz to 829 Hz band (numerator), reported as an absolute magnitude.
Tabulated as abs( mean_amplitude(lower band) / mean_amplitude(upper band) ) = 1.03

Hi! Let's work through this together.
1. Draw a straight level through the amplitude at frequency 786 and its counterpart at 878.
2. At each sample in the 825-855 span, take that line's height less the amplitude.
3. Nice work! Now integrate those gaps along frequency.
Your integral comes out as -0.38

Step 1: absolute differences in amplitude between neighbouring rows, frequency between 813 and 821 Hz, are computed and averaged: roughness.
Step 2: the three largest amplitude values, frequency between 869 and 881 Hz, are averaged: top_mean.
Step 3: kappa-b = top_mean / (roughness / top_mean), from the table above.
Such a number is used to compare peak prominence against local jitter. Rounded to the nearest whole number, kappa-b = 153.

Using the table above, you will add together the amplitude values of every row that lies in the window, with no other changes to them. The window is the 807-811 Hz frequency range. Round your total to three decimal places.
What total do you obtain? 2.620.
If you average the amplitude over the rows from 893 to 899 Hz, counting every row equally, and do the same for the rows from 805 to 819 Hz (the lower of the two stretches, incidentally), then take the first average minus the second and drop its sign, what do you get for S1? 0.012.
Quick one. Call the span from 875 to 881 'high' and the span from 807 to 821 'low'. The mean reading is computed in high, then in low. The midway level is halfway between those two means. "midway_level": 1.26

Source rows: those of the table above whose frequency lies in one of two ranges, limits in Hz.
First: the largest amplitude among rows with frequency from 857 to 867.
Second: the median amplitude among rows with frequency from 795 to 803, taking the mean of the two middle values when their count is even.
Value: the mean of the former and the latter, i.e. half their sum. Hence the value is 1.10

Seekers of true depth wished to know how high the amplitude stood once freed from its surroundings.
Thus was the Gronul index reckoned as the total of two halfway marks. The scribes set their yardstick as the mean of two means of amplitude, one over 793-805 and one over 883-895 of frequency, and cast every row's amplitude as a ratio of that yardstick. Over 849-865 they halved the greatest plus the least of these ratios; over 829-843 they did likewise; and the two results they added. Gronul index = 2.38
